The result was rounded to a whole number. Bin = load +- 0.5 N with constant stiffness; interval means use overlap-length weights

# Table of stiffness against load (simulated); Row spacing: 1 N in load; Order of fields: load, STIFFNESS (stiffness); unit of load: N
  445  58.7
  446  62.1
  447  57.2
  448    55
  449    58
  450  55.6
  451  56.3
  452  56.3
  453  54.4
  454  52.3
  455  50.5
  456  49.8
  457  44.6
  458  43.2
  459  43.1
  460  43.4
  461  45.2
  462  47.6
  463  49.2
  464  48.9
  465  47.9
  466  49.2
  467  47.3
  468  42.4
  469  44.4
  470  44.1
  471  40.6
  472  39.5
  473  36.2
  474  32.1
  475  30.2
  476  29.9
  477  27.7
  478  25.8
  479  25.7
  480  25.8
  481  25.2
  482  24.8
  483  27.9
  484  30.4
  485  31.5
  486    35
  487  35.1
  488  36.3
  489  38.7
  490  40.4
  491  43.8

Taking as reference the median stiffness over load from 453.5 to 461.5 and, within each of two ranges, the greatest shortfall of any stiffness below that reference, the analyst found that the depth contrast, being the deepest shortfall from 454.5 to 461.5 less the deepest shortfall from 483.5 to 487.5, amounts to -13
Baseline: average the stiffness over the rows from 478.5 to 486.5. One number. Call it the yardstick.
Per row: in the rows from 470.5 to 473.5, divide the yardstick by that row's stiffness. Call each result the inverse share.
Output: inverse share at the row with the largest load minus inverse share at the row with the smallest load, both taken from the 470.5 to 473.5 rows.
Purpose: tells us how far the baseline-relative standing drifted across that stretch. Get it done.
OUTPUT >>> 0.085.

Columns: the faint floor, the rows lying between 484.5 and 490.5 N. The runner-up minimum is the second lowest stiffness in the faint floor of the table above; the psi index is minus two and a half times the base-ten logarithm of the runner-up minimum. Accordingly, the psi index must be -3.86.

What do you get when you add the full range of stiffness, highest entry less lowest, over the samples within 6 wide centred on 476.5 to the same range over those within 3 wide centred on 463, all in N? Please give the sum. 8.0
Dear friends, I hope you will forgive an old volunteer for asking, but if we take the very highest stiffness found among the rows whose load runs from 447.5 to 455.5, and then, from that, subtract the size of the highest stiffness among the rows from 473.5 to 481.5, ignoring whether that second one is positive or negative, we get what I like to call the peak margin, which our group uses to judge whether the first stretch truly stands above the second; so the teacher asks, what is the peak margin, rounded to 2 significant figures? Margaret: 26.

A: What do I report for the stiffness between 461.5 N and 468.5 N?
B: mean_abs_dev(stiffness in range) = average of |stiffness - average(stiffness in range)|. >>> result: 1.5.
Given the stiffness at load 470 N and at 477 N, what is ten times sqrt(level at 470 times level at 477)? 350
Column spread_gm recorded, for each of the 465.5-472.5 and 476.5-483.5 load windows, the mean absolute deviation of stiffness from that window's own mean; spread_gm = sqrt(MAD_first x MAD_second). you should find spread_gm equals 1.59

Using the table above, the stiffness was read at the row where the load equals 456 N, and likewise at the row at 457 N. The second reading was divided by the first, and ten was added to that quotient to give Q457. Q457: 10.9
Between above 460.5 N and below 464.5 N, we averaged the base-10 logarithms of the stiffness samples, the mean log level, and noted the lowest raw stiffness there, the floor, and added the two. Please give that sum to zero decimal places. 47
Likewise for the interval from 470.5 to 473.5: 38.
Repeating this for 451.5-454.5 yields 54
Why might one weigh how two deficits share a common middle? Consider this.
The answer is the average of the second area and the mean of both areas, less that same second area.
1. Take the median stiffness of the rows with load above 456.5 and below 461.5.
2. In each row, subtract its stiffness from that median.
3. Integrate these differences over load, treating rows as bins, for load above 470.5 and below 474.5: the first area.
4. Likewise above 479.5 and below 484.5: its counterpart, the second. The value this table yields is -14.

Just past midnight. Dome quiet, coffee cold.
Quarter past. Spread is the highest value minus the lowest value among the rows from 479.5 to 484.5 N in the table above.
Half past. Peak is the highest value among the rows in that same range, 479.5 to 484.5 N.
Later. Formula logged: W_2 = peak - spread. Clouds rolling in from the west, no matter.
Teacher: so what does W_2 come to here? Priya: 25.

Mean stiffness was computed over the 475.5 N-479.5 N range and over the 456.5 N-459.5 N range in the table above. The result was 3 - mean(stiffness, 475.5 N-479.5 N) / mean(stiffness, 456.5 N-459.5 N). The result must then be 2.37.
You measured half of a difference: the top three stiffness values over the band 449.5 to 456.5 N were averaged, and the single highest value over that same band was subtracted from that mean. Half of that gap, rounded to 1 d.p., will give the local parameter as -0.1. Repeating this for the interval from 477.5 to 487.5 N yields -0.6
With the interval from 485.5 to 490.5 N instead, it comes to -1.0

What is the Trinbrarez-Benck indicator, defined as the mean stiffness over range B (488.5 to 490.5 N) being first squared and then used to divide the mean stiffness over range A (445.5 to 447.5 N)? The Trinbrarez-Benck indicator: 0.038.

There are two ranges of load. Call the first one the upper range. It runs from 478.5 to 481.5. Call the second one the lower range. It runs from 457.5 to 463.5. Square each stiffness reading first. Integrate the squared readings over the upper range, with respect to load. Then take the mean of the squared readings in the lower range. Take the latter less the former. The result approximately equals 95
